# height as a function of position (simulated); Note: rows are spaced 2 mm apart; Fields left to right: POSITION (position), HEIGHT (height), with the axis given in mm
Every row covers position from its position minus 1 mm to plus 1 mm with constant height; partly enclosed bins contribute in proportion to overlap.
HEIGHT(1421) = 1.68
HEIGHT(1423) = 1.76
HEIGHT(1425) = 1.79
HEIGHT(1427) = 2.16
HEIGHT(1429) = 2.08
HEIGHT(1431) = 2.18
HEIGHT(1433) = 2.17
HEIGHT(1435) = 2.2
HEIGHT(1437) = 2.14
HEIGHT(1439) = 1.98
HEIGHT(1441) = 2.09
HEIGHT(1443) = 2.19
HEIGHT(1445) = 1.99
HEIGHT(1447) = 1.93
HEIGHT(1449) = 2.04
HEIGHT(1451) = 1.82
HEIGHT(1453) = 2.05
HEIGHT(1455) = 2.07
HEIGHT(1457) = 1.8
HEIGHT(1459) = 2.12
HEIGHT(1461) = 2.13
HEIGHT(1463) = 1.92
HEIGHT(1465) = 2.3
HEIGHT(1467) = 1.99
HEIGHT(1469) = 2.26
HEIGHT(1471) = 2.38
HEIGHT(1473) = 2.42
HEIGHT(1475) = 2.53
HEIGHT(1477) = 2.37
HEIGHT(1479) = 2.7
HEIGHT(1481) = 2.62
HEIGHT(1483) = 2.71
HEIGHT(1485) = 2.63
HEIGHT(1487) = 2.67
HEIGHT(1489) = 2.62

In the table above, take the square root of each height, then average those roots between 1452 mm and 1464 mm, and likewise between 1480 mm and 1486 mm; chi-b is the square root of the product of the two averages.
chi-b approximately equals 1.52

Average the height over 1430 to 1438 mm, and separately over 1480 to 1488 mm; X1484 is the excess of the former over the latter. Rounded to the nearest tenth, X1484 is -0.5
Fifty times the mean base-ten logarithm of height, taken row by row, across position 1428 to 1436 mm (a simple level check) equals 16.7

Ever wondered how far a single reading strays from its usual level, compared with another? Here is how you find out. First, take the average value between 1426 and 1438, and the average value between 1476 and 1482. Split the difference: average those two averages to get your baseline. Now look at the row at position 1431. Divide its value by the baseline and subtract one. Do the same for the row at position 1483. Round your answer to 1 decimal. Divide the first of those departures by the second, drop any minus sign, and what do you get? 0.5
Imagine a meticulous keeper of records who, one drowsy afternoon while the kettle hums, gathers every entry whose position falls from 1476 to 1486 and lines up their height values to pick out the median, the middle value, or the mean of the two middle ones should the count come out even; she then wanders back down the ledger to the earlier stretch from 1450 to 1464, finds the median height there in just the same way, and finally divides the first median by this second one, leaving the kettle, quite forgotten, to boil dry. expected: 1.28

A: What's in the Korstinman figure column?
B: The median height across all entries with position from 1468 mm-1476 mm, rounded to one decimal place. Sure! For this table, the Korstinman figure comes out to 2.4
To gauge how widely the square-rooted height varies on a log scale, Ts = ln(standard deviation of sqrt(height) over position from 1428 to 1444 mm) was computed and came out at -3.7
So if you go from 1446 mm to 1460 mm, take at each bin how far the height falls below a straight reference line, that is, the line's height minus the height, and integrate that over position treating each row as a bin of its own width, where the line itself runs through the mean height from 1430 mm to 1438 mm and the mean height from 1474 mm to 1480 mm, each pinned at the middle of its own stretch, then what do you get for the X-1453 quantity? 5.0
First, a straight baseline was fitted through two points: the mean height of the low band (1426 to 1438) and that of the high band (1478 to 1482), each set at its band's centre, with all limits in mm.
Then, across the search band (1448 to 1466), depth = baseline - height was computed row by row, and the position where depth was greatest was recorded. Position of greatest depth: 1457 mm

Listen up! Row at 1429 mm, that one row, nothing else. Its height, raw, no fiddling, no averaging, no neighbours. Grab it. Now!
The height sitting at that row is 2.08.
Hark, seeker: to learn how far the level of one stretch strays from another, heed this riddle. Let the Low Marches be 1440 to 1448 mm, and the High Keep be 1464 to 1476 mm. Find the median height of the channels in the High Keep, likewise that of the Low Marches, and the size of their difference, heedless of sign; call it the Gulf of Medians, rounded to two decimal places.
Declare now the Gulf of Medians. 0.30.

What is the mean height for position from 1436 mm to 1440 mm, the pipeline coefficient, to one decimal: 2.1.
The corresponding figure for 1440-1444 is 2.1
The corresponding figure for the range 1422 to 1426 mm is 1.8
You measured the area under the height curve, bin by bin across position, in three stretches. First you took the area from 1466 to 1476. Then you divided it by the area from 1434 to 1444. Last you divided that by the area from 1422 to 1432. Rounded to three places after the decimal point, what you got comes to 0.055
